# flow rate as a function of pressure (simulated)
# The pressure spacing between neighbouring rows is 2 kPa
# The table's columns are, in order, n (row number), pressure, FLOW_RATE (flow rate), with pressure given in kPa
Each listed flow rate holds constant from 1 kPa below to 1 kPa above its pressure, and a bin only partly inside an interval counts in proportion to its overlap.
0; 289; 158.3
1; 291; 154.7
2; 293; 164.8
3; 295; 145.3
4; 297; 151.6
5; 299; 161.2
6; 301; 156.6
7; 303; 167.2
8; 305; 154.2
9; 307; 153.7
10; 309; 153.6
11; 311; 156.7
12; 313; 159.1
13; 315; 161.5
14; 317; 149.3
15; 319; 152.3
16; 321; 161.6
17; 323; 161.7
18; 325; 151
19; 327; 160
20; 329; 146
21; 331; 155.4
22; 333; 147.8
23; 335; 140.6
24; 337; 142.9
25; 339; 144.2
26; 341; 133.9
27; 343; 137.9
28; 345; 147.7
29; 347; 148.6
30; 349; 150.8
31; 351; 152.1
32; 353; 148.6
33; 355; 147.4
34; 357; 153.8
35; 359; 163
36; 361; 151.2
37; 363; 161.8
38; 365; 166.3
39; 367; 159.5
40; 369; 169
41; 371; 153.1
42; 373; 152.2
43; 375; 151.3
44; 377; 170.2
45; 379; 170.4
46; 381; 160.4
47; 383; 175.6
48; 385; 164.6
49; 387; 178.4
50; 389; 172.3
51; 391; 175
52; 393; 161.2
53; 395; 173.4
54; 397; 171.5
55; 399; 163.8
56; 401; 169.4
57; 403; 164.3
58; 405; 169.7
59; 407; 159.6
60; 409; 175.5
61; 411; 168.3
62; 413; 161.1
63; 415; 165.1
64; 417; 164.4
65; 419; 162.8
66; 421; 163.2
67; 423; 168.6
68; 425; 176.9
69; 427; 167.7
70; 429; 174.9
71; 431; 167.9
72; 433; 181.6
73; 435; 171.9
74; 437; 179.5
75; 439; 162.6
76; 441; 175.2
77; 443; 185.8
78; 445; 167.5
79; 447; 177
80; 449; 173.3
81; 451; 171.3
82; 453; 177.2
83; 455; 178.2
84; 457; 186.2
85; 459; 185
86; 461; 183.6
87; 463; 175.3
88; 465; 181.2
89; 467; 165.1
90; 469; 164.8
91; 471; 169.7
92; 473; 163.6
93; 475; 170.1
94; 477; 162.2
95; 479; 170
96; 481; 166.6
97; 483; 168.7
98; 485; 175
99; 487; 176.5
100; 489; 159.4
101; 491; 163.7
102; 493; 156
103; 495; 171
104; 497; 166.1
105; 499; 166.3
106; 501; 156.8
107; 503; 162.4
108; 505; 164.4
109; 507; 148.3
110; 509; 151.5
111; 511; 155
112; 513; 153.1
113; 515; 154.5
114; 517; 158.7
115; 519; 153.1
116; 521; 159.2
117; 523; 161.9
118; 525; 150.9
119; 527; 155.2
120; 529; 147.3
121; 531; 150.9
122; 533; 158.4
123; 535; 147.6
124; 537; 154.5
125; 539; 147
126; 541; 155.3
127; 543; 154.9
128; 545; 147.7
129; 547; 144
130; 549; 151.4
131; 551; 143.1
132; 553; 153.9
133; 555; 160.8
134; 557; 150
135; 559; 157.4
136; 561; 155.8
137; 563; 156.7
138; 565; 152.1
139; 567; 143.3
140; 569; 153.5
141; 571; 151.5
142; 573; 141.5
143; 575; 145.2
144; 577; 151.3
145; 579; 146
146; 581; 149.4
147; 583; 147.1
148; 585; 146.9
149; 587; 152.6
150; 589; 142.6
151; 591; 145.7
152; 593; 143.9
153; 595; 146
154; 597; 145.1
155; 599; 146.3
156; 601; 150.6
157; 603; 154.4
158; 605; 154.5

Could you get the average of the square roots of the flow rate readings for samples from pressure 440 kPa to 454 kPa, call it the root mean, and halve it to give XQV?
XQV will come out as 6.62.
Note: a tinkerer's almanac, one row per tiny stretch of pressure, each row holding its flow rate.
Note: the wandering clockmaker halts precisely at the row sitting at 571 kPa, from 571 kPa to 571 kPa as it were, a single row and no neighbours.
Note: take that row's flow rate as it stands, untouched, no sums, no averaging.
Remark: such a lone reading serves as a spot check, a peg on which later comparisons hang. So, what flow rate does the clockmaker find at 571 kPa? 151.5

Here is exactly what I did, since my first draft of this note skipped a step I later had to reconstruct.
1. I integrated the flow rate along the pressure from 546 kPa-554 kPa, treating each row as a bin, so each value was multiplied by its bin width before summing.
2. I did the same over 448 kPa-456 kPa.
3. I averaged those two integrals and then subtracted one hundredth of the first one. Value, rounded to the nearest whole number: 1281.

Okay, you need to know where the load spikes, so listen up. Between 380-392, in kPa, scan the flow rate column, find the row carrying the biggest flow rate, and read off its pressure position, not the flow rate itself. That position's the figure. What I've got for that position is 387 kPa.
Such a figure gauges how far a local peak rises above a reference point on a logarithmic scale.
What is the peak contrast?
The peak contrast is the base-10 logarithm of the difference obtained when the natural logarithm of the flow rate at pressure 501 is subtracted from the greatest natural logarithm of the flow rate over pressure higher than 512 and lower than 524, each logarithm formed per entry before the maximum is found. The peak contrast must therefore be -1.5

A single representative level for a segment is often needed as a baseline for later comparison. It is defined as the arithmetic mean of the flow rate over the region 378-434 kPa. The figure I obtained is 169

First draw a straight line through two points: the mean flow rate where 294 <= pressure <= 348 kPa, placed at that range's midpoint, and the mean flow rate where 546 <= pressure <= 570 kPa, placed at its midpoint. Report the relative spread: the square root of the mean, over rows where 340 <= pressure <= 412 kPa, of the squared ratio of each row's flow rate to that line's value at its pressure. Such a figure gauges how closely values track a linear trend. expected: 1.06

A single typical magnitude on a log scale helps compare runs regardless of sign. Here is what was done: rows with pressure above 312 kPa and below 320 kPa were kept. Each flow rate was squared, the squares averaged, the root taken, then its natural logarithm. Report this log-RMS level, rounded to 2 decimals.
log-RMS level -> 5.05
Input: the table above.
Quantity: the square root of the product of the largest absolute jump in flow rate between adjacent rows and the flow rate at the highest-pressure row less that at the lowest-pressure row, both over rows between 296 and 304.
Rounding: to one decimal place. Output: 12.9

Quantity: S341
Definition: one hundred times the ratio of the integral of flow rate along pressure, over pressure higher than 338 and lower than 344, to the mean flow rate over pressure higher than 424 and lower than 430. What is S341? 480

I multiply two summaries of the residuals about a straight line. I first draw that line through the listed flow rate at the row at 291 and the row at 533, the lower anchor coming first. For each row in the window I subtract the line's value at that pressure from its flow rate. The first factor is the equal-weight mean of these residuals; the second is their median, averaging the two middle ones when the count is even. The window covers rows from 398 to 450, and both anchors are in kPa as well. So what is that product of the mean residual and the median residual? 156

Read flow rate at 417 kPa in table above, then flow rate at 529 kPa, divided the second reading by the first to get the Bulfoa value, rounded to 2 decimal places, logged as 0.90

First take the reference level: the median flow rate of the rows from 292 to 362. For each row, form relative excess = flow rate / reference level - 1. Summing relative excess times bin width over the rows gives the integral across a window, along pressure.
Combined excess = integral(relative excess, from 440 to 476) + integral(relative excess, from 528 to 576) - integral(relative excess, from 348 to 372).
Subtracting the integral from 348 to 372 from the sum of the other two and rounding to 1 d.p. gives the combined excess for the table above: 4.4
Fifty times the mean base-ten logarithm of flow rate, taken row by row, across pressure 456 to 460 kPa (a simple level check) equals 113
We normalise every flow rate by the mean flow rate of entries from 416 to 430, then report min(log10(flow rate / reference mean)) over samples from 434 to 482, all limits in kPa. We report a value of -0.02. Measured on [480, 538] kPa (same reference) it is -0.06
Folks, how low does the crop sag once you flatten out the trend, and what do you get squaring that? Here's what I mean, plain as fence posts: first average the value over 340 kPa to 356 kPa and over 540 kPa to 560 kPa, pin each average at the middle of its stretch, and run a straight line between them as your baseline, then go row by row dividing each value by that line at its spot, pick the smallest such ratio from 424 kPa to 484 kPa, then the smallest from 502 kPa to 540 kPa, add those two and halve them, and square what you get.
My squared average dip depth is 1.05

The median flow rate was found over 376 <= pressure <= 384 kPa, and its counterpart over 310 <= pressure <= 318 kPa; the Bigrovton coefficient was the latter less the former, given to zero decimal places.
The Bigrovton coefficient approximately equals -12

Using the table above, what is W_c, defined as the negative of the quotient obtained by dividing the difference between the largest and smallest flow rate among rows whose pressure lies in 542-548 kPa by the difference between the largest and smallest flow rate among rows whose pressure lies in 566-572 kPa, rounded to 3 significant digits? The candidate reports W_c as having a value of -1.07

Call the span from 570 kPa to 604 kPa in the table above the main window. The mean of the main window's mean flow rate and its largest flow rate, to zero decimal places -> 151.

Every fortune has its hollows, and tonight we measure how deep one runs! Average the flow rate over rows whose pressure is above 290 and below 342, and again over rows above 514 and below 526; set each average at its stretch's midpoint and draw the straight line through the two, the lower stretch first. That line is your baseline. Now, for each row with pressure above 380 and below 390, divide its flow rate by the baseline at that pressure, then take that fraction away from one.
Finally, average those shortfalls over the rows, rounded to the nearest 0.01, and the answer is -0.10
